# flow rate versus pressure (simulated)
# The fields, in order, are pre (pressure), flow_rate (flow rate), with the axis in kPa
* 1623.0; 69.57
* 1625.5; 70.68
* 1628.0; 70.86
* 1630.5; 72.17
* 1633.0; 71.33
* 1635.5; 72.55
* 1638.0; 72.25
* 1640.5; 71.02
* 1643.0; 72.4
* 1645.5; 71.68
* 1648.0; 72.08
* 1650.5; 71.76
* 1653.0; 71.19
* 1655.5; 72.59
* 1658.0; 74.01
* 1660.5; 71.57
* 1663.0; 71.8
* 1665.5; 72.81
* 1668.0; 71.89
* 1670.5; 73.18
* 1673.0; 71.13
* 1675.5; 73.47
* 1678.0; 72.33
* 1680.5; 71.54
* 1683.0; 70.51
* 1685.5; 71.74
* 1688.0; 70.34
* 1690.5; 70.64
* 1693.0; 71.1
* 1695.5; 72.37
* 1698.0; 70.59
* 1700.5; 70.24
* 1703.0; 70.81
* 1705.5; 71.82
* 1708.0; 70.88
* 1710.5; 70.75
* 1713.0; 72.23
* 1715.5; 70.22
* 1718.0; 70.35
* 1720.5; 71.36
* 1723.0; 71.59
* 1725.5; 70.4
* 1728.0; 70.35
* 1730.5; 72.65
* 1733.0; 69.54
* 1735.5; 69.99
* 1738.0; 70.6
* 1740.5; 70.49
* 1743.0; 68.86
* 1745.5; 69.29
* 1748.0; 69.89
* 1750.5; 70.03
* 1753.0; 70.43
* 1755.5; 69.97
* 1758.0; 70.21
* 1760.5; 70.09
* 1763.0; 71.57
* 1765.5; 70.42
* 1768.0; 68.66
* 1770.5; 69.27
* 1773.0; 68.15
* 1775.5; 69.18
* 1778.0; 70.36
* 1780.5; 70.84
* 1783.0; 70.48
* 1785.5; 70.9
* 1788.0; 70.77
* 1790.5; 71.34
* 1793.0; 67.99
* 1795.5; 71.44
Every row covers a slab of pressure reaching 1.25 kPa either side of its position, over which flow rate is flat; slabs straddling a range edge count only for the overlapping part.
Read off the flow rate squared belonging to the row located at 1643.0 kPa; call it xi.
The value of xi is 5242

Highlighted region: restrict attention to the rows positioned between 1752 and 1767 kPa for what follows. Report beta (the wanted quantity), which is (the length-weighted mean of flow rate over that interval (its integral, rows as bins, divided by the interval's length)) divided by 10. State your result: 7.04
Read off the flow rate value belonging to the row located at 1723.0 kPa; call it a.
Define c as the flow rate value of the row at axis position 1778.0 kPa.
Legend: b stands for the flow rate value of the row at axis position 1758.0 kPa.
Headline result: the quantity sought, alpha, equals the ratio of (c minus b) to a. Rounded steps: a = 71.59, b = 70.21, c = 70.36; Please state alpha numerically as 0.002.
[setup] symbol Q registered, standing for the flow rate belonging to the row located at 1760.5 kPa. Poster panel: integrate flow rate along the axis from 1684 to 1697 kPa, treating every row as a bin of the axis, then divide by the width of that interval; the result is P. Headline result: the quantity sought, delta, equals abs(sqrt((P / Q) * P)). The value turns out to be 8.51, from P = 71.2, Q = 70.09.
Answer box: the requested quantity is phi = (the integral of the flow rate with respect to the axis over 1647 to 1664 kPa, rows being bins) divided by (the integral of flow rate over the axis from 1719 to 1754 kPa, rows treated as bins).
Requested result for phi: 0.5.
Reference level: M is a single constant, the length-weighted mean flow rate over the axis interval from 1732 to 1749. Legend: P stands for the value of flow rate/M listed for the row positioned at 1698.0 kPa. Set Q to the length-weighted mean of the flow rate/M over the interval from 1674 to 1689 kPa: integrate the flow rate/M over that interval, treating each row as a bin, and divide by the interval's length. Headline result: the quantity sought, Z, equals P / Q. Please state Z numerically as 0.98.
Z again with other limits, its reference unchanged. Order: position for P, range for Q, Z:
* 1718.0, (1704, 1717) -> 0.99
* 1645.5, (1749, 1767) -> 1.02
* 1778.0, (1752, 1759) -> 1.00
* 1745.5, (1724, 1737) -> 0.98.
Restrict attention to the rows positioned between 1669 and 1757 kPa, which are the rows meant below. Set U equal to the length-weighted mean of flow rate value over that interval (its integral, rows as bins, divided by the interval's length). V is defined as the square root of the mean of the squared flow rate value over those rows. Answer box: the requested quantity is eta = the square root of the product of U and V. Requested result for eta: 70.9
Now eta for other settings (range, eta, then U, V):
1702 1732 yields 71.1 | 71.1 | 71.1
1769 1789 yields 70.0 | 70.0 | 70.0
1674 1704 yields 71.3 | 71.3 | 71.3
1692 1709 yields 71.1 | 71.1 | 71.1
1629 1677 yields 72.2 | 72.1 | 72.2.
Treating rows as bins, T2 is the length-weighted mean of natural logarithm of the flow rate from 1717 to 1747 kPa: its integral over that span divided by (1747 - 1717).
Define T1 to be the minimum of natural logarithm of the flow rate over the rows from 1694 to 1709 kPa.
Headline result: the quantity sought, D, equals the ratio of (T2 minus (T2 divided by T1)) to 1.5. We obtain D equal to 2.17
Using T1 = 4.252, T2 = 4.255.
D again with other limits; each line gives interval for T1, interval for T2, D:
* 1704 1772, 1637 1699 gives 2.18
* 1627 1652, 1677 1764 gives 2.17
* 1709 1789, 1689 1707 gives 2.17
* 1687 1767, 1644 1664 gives 2.18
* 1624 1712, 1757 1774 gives 2.16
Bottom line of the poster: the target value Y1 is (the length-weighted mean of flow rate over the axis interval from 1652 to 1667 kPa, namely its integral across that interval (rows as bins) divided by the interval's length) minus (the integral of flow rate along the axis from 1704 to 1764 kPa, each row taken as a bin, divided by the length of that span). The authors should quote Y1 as 1.8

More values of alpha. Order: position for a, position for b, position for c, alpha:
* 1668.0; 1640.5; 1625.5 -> -0.005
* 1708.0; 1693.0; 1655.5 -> 0.021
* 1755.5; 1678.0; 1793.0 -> -0.062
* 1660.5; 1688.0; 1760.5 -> -0.003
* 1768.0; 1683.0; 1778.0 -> -0.002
